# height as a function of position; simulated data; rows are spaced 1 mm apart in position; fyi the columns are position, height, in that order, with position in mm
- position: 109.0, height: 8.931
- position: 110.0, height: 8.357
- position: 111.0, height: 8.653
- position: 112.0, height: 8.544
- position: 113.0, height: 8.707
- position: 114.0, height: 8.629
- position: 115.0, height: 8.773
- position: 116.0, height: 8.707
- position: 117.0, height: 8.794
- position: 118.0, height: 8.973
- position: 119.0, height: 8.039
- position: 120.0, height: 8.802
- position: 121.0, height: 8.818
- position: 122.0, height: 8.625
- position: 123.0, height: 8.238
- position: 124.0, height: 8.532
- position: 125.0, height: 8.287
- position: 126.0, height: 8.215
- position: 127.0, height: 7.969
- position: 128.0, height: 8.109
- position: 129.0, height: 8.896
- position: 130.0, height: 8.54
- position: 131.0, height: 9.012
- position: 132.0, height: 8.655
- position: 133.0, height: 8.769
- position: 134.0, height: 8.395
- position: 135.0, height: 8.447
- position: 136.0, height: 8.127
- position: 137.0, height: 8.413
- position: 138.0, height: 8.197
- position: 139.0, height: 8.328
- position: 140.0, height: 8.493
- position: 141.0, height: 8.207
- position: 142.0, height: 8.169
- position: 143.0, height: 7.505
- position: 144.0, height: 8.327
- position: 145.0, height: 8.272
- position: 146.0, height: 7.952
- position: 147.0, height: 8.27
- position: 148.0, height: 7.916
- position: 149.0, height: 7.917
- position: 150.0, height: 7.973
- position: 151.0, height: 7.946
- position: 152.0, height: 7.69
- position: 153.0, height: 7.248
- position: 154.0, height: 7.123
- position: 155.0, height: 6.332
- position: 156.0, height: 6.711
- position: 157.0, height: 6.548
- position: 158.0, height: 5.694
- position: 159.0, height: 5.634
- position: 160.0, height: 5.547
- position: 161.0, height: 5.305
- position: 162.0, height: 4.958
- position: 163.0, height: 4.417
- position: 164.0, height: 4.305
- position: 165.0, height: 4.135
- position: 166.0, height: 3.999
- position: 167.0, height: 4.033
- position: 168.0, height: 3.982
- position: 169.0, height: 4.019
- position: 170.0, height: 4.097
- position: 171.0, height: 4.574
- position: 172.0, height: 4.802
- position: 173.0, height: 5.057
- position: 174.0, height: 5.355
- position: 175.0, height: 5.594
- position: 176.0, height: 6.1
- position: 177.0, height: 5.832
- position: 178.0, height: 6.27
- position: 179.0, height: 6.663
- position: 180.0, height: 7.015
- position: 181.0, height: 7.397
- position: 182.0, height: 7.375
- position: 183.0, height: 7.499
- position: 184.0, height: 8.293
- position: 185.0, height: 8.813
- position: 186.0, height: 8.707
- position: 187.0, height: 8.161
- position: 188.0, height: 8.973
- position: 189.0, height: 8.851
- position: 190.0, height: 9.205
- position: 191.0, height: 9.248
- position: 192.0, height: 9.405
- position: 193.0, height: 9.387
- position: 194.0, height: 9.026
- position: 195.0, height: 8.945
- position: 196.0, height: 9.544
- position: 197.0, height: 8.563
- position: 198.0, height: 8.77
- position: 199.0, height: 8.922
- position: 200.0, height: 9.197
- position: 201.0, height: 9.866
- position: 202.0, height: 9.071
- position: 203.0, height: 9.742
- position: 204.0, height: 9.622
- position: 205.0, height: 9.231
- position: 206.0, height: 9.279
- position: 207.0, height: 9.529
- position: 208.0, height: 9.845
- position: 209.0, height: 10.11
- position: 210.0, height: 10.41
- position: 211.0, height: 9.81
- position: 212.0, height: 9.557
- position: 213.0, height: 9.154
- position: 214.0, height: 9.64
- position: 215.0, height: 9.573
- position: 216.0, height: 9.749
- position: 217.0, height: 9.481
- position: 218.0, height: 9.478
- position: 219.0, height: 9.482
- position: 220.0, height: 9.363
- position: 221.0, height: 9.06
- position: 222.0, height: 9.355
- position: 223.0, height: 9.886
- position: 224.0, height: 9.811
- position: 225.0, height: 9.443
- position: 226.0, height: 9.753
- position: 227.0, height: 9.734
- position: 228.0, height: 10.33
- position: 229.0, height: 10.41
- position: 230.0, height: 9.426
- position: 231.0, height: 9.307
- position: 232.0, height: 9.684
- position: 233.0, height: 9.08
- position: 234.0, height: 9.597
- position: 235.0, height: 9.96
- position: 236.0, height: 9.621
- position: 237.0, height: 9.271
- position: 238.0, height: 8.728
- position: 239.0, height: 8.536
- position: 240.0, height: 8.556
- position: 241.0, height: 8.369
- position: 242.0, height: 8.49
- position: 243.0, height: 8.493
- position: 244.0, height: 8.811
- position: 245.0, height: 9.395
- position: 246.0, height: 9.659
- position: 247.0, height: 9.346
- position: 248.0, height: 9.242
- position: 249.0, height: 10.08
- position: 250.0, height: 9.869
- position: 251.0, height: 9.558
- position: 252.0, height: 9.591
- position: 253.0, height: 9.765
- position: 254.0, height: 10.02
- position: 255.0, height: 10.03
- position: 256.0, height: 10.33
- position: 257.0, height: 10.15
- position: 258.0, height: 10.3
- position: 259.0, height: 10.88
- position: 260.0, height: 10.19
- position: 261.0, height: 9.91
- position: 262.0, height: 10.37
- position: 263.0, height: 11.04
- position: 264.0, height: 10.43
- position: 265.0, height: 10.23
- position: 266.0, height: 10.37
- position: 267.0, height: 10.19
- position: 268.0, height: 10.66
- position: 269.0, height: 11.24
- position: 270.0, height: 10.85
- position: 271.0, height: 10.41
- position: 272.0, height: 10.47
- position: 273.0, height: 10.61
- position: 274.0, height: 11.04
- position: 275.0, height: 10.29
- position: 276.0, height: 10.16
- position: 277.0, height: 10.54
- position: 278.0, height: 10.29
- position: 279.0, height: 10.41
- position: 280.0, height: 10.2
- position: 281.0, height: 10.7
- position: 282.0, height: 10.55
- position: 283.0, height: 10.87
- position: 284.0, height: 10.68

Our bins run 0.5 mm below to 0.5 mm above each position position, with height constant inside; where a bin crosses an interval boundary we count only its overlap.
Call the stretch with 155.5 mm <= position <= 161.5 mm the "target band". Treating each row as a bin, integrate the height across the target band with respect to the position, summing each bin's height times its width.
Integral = 35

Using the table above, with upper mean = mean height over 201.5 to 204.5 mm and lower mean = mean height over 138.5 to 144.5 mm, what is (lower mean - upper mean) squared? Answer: 1.71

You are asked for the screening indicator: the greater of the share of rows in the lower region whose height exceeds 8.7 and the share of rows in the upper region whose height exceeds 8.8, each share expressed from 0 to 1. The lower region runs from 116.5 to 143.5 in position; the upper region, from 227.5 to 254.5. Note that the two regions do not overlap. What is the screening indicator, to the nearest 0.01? 0.78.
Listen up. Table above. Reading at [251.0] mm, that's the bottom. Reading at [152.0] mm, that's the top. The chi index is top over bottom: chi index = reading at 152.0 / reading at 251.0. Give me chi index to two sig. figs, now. 0.80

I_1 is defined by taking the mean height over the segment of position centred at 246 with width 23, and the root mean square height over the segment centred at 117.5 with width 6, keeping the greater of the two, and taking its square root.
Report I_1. 3.06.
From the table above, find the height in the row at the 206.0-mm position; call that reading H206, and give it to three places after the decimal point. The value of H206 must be 9.279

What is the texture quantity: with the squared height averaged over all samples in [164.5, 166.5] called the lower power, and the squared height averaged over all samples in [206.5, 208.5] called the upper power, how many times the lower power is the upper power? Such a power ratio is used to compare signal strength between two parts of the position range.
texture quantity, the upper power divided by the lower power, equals 5.7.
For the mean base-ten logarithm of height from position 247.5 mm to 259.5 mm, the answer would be 1.00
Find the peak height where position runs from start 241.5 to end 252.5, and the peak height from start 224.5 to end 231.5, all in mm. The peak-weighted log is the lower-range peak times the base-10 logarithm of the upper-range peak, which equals 10.4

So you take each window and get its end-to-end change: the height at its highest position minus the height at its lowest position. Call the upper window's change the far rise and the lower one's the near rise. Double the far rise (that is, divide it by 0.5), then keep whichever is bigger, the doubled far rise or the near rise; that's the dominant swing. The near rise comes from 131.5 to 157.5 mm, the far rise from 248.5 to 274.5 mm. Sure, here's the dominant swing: 1.9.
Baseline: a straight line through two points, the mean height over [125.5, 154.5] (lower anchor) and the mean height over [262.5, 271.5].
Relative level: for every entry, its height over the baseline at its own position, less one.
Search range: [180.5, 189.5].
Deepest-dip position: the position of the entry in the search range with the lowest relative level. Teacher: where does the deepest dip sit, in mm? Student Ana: 182.0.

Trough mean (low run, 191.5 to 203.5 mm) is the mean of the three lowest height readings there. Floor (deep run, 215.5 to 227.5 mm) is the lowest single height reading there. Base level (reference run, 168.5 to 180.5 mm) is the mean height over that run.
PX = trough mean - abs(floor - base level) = 5.1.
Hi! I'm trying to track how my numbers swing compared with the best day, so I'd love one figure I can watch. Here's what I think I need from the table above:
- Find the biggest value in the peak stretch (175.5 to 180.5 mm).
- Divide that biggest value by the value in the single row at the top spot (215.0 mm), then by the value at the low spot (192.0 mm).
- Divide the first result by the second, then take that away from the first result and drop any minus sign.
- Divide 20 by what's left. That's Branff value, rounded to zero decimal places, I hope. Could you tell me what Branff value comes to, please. 80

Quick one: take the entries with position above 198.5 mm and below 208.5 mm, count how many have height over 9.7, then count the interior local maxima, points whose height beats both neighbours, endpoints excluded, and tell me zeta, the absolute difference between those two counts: 1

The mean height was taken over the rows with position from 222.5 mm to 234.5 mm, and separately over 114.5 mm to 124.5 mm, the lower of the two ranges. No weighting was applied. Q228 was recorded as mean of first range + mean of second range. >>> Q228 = 18.3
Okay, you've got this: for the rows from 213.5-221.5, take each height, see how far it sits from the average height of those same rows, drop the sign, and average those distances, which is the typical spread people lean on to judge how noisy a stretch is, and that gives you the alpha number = 0.13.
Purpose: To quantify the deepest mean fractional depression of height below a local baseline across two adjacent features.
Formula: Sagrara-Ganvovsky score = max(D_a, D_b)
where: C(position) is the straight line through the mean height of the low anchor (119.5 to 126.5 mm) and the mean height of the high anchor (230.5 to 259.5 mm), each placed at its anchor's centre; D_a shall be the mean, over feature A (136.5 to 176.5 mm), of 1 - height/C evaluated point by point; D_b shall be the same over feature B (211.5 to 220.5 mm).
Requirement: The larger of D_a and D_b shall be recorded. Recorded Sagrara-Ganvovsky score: 0.27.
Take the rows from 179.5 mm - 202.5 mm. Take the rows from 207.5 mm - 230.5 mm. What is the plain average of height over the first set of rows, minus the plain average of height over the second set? -1.0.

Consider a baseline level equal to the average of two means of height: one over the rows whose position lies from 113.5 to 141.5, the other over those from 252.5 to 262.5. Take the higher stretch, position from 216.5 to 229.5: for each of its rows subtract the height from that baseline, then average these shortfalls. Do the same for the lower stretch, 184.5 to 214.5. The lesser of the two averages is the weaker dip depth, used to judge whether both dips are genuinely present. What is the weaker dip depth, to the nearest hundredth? -0.31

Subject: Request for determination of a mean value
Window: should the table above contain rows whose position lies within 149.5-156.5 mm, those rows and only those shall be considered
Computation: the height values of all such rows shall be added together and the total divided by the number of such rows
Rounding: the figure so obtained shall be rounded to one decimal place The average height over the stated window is 7.3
